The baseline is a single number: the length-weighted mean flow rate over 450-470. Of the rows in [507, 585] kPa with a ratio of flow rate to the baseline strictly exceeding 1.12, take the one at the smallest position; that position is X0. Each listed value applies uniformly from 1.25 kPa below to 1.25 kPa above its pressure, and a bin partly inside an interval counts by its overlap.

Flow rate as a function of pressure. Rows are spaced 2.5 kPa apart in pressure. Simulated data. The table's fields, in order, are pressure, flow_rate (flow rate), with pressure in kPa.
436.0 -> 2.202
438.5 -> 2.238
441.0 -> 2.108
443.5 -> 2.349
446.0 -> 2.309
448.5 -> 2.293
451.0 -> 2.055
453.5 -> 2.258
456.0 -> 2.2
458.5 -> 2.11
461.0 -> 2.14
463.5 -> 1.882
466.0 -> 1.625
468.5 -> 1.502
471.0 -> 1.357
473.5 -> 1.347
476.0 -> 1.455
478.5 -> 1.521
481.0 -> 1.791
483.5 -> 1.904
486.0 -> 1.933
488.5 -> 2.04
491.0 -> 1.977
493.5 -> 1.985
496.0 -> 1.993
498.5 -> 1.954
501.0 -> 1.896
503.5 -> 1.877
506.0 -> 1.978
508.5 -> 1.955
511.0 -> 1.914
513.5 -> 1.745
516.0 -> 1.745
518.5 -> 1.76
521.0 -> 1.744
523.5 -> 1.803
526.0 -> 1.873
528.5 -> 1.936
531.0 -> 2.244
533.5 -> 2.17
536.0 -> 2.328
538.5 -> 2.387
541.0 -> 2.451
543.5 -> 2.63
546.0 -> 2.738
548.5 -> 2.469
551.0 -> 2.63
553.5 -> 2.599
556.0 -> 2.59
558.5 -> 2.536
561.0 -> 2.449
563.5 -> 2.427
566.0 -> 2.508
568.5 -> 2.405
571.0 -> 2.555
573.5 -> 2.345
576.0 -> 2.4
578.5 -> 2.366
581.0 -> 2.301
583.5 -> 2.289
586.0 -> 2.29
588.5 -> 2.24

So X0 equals 531.0 kPa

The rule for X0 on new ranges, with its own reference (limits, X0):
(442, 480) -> 443.5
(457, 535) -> 531.0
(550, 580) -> 551.0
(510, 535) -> 531.0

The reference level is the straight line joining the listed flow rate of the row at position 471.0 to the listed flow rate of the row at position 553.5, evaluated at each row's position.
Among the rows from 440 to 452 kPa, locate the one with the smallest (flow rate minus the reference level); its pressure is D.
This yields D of 451.0 kPa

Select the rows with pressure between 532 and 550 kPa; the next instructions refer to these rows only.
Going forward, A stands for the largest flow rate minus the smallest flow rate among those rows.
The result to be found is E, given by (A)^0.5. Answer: 0.75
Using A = 0.6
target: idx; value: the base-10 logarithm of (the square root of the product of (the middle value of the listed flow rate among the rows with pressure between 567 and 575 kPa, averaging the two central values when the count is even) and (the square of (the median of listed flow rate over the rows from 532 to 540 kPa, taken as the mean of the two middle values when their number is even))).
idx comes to 0.56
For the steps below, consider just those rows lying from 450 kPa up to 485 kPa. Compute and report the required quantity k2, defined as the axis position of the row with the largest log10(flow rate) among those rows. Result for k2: 453.5 kPa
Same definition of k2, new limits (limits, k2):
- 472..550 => 546.0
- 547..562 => 551.0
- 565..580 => 571.0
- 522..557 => 546.0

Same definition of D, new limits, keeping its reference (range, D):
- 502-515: 513.5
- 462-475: 473.5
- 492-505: 503.5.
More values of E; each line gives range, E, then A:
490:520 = 0.50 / 0.2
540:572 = 0.58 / 0.3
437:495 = 1.00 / 1.0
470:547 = 1.18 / 1.4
